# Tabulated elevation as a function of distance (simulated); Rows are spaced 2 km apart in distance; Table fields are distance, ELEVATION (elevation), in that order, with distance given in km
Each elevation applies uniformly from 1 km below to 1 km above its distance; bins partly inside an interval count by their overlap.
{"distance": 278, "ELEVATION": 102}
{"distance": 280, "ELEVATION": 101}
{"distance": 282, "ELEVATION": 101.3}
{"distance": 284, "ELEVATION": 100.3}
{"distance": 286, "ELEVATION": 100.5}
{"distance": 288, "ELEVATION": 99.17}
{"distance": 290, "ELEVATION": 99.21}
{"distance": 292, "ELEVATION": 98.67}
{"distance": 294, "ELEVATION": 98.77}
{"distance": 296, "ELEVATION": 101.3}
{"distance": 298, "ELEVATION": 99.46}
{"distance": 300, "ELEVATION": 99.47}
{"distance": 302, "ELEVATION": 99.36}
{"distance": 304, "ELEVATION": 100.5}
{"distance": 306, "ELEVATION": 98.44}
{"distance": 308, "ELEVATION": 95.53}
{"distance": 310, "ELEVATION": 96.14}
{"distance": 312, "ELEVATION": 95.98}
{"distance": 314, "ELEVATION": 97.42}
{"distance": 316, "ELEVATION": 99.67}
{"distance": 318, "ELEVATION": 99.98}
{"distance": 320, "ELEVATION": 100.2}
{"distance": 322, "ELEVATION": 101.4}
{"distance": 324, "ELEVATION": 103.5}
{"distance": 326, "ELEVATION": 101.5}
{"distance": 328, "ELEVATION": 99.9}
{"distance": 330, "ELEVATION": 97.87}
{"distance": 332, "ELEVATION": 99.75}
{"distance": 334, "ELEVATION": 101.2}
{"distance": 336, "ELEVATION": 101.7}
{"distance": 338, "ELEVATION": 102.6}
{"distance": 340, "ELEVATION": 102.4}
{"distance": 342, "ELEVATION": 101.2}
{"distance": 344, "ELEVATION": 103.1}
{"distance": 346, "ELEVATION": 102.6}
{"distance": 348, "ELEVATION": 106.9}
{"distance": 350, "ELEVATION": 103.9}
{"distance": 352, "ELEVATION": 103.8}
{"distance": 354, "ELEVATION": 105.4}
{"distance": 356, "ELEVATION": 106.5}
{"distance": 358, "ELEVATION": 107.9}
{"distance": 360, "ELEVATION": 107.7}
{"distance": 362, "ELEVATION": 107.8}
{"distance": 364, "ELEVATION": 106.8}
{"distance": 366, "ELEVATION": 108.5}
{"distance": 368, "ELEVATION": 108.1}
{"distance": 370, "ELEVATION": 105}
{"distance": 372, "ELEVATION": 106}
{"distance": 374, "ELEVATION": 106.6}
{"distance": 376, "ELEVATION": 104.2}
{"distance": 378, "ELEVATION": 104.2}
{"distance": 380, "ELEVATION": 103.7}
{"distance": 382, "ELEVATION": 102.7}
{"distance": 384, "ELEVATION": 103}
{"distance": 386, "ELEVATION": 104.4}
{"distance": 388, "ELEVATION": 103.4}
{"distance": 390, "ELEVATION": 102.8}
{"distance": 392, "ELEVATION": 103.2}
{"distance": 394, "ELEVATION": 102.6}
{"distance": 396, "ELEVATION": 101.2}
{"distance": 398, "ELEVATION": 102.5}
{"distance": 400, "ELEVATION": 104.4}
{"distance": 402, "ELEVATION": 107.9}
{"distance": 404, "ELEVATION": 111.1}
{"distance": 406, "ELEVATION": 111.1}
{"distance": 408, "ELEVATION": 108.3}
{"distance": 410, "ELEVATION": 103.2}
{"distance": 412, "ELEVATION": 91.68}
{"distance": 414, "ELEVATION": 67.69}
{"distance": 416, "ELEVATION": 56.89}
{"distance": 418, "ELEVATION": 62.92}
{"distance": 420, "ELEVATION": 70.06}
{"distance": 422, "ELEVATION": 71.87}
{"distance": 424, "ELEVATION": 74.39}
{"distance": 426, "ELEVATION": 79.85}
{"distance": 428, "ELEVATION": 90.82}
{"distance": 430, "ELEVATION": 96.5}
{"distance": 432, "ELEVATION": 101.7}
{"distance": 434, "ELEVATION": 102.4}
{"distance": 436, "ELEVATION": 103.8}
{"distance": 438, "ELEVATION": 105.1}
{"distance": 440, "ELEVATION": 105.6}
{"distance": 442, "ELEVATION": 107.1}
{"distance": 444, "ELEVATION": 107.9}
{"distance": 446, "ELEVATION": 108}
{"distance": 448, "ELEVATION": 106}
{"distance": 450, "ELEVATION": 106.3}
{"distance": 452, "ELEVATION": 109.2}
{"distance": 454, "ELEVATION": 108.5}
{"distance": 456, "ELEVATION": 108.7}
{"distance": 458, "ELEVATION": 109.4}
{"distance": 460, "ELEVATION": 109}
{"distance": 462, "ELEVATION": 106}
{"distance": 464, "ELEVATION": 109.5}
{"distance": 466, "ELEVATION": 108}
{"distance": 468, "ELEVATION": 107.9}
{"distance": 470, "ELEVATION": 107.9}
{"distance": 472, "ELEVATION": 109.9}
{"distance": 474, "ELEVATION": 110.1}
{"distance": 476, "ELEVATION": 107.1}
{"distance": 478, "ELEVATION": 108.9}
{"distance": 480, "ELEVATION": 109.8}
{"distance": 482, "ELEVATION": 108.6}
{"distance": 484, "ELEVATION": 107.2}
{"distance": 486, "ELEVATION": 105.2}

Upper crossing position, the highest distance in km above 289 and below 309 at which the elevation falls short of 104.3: 308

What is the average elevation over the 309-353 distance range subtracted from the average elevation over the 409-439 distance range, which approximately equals -16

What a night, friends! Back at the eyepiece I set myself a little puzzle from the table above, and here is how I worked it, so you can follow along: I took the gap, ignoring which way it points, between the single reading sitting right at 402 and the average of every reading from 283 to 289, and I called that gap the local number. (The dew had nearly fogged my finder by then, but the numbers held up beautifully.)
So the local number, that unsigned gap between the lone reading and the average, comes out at 7.9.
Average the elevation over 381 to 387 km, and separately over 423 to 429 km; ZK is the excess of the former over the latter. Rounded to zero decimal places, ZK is 22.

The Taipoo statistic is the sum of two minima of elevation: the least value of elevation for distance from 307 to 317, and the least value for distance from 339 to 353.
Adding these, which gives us 197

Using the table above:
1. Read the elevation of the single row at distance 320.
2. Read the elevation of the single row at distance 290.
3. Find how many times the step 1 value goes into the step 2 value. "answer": 0.99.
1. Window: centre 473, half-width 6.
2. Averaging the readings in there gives 109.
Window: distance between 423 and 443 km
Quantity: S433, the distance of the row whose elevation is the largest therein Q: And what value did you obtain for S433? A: 442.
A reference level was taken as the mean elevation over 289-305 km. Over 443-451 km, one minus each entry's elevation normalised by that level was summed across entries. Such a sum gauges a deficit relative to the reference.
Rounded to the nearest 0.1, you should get -0.3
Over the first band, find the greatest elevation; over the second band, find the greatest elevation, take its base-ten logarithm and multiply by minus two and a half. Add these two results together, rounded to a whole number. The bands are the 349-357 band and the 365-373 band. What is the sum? 101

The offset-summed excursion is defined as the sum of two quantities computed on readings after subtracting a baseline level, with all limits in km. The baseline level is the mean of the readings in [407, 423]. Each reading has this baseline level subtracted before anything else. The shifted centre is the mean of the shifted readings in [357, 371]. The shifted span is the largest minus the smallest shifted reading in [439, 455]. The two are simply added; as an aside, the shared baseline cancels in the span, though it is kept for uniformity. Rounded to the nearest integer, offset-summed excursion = 32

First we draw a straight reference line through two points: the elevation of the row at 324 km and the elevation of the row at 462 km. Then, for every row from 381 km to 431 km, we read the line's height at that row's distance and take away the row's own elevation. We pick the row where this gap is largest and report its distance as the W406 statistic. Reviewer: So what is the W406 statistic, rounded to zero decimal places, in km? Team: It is 416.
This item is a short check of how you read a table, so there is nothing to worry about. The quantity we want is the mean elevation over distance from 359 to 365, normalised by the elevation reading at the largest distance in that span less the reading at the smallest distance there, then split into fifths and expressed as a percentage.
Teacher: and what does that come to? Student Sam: -2387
